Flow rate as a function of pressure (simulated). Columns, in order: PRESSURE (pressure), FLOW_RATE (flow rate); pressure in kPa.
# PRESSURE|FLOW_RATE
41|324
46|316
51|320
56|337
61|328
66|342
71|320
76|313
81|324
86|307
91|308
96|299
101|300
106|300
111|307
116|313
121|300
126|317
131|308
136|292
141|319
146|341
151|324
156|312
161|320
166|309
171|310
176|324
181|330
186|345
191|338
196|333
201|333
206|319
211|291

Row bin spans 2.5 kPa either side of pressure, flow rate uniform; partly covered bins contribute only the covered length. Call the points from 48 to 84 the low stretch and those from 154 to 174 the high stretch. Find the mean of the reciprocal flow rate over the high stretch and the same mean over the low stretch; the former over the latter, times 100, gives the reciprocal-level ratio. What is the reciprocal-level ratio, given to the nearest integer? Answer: 104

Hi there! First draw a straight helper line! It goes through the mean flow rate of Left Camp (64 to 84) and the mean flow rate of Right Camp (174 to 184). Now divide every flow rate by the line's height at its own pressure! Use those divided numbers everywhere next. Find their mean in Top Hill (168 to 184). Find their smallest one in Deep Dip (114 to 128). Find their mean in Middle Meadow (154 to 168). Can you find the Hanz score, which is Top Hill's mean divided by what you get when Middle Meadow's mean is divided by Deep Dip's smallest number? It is 0.94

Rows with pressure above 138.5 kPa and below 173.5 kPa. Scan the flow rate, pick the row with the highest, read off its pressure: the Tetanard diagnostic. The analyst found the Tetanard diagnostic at 146 kPa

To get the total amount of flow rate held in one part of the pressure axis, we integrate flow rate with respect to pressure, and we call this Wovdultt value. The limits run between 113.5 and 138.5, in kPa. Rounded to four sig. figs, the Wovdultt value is 7650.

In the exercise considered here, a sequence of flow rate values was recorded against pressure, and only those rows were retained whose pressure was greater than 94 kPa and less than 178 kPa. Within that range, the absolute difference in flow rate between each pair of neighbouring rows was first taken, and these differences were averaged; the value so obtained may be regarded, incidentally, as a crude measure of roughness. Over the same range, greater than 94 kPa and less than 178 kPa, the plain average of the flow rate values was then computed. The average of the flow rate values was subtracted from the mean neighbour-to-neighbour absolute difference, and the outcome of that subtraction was -300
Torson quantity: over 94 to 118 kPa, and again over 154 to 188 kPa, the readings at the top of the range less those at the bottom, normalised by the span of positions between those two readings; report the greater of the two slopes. 1.1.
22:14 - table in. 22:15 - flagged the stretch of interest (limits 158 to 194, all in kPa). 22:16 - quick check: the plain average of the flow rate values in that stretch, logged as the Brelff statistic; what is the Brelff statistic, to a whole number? 325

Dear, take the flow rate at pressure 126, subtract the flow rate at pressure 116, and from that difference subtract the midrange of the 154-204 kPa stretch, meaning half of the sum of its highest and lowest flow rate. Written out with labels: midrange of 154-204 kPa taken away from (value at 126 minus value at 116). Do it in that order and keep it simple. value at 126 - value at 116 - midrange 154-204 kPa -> -323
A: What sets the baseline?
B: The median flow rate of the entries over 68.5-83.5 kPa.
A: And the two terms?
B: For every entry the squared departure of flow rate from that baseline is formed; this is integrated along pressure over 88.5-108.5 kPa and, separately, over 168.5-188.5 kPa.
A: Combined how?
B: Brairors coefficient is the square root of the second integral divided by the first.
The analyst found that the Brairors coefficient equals 0.78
